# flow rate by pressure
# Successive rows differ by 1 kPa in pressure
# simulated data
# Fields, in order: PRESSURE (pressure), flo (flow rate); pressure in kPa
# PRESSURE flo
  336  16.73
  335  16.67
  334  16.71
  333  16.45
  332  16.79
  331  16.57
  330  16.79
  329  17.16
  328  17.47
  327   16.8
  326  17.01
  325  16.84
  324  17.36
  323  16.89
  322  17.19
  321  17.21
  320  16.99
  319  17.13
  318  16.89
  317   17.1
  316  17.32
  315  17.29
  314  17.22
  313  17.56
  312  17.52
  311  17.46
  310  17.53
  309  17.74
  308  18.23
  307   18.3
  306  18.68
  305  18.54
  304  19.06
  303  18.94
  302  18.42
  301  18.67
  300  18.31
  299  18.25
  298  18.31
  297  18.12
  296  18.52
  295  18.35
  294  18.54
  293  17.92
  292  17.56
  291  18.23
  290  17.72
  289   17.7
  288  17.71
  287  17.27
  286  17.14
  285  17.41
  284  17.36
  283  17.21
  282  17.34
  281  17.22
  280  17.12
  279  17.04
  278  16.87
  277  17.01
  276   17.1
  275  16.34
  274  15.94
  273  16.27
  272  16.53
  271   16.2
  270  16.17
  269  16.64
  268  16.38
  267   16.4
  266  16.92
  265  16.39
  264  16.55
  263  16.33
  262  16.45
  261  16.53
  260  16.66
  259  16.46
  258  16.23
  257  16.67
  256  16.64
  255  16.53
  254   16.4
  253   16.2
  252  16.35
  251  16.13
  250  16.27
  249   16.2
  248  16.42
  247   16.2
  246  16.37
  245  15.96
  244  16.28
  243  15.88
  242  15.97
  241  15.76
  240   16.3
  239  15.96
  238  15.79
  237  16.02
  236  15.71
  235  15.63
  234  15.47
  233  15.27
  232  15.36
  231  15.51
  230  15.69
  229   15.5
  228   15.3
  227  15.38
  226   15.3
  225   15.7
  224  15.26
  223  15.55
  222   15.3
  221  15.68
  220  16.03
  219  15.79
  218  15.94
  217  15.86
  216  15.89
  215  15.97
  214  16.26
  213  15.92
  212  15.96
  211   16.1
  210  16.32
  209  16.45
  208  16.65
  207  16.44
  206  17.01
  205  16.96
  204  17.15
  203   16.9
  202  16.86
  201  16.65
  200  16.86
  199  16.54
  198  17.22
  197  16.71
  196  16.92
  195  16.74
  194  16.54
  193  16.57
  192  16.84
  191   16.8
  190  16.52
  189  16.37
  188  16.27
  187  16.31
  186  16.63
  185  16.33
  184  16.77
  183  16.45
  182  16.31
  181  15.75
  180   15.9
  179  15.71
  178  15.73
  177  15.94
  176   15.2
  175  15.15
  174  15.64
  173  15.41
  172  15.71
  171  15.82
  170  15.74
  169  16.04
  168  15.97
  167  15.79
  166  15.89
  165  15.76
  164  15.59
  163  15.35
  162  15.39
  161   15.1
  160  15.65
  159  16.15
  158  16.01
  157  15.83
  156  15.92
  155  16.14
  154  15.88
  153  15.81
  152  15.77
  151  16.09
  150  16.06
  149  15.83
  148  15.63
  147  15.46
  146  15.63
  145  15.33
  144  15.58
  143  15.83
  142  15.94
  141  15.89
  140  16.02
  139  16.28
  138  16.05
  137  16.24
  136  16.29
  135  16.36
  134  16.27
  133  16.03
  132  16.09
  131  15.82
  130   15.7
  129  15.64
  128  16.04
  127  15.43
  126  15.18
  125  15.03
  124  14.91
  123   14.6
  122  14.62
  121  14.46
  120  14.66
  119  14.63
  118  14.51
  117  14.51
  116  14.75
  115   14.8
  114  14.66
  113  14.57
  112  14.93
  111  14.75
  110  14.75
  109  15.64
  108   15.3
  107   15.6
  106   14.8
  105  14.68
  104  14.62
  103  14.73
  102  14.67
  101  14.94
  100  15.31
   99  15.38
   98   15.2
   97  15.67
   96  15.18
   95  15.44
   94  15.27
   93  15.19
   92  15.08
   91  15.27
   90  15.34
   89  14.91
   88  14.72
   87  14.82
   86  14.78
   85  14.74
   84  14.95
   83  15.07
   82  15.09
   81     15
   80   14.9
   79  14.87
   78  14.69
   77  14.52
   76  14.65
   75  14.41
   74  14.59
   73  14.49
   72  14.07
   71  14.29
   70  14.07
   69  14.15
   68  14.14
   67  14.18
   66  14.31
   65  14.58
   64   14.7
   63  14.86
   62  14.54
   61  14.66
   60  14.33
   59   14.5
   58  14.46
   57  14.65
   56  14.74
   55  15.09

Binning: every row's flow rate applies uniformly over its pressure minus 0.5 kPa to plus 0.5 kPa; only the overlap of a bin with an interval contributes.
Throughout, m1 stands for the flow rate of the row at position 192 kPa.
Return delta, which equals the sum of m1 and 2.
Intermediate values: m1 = 16.84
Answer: 18.8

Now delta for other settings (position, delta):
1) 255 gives 18.5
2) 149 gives 17.8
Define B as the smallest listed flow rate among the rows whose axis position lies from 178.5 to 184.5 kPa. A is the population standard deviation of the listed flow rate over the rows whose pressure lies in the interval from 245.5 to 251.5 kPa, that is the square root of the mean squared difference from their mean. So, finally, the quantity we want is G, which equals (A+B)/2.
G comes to 7.91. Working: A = 0.101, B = 15.71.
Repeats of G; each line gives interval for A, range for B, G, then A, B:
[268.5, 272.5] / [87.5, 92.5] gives 7.46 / 0.204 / 14.72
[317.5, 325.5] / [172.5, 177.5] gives 7.66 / 0.175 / 15.15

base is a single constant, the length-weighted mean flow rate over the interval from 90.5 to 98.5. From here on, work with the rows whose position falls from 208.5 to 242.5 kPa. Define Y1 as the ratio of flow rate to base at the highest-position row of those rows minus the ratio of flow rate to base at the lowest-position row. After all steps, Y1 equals -0.03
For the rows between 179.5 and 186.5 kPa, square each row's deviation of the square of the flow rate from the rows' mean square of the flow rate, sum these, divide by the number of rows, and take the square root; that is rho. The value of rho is 11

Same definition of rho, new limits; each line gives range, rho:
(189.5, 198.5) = 7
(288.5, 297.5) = 12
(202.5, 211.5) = 11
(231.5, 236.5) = 5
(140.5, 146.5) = 7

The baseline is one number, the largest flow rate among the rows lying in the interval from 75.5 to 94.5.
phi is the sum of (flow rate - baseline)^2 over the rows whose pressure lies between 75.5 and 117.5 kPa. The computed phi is 10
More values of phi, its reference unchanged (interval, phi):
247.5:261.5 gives 16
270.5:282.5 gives 26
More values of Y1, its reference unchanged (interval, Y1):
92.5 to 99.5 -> 0.01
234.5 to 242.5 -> 0.02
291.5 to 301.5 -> 0.07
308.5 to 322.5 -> -0.04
